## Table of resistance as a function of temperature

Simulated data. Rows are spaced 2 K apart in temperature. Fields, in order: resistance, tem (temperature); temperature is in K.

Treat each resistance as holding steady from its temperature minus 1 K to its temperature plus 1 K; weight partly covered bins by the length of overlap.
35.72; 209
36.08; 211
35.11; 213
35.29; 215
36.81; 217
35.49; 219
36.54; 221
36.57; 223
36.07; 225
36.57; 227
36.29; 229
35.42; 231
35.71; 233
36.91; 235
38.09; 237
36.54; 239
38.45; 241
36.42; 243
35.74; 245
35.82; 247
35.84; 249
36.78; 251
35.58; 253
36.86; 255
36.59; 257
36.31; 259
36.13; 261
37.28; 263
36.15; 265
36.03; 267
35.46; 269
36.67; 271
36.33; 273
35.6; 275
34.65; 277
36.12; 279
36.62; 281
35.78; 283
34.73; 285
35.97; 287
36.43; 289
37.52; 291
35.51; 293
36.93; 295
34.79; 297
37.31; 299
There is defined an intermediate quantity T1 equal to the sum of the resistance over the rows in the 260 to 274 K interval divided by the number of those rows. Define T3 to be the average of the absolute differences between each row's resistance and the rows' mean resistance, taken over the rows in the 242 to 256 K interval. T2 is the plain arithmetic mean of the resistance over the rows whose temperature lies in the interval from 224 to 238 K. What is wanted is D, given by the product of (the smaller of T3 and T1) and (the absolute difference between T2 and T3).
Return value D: 17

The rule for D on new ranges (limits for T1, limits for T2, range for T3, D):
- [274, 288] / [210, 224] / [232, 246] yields 30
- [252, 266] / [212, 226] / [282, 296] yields 25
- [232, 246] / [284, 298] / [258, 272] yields 14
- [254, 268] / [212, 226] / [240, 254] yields 25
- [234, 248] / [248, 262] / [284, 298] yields 30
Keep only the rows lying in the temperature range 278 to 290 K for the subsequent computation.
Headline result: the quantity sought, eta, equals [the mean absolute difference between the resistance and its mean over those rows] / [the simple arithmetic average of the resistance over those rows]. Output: 0.0127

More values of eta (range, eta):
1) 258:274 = 0.0097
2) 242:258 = 0.0127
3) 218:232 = 0.0113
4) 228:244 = 0.0222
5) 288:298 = 0.0240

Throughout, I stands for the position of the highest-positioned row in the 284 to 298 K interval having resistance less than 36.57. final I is 297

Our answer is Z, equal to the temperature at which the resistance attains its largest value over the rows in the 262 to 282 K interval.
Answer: 263 K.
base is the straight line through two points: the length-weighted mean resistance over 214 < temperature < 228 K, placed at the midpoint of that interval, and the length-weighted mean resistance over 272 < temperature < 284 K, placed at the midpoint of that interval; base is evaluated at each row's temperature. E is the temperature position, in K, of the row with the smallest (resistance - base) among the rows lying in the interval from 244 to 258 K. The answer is 253 K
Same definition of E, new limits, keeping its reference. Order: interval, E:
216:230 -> 219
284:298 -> 285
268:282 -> 277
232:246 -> 233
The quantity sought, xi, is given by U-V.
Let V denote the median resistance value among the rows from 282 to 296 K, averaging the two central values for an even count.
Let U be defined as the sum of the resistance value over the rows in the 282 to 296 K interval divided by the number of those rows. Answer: 0.15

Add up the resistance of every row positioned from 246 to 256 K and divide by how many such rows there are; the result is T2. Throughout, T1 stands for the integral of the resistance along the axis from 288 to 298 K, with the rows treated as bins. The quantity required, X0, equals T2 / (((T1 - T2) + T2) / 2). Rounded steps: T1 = 362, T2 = 36.2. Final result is 0.200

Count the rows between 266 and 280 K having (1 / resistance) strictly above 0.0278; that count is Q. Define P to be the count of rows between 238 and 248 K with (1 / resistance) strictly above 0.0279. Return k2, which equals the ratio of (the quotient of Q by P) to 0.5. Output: 3.0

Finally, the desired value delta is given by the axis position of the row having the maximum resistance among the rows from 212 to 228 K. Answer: 217 K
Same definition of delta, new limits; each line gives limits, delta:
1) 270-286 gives 271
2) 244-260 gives 255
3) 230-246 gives 241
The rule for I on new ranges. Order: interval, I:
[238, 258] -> 253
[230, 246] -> 245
